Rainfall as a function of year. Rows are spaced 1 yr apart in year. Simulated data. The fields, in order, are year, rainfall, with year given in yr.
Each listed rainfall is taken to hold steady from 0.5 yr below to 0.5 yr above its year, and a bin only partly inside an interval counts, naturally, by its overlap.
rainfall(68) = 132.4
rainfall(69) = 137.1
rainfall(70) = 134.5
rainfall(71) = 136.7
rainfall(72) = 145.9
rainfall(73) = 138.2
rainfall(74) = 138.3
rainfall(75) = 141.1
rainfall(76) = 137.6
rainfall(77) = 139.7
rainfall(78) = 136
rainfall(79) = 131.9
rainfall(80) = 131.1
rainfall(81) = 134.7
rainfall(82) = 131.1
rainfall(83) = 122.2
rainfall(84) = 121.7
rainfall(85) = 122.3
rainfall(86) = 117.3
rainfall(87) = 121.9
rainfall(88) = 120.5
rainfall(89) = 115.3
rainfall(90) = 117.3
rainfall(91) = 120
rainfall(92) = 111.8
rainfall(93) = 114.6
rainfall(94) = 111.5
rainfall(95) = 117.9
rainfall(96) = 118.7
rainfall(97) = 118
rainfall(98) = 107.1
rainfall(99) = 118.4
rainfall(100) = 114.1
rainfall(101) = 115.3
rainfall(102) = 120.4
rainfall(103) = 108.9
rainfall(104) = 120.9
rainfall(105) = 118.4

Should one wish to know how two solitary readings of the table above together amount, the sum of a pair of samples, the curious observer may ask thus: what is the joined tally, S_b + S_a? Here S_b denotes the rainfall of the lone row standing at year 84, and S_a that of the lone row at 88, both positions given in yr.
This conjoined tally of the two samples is 242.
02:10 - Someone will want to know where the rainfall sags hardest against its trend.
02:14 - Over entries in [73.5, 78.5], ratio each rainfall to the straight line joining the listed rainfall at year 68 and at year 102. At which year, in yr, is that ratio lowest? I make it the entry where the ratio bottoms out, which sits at 78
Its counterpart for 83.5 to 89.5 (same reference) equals 89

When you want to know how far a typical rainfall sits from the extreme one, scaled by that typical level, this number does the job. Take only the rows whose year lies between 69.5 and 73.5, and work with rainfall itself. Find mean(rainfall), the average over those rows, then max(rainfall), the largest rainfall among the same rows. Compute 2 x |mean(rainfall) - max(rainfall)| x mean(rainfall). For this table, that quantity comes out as 1964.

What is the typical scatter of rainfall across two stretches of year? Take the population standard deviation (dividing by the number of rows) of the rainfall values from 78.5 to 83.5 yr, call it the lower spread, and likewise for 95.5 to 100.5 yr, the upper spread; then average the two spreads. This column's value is 4.31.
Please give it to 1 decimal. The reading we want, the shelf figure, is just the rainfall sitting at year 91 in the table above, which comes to 120.0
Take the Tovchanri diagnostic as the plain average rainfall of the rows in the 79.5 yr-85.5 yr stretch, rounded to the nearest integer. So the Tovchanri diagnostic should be 127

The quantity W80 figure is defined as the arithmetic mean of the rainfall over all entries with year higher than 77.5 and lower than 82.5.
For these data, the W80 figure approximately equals 133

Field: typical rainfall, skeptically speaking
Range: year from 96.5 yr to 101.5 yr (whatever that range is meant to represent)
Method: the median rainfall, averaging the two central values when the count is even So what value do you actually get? 115.3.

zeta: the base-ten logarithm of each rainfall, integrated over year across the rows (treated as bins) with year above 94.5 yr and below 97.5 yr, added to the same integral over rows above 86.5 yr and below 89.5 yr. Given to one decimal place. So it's 12.4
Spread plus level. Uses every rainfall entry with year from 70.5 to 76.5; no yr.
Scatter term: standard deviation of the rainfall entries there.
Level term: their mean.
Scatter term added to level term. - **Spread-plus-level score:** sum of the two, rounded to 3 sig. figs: 143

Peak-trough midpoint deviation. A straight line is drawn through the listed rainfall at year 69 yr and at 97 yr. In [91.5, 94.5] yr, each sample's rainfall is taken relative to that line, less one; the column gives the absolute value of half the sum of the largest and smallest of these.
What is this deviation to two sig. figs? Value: 0.065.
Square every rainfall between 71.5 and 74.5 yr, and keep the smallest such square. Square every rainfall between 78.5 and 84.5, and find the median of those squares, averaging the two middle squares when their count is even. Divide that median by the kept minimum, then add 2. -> 2.90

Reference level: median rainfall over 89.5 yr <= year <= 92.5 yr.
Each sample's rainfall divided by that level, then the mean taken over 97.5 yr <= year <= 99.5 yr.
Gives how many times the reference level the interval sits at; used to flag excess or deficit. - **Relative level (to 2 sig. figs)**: 0.96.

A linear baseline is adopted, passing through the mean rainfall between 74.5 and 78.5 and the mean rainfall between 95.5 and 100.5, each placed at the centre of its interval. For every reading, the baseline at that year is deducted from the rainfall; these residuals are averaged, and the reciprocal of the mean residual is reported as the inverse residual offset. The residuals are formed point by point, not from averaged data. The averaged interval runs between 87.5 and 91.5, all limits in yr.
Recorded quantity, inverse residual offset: -0.16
